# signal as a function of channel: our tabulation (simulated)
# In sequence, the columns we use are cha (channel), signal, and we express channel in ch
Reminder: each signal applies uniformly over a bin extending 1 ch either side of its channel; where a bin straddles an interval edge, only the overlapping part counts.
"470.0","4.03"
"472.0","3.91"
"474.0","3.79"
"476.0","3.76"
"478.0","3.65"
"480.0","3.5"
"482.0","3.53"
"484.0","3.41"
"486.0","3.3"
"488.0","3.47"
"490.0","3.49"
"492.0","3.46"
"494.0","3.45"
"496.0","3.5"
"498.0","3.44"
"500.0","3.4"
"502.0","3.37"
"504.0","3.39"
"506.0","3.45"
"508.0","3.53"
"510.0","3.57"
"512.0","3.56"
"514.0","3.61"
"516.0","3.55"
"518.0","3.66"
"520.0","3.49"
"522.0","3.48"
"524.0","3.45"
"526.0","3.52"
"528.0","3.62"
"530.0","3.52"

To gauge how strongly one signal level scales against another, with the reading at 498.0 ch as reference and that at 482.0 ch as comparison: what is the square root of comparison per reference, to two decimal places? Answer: 1.01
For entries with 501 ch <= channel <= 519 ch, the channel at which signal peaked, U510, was 518.0 ch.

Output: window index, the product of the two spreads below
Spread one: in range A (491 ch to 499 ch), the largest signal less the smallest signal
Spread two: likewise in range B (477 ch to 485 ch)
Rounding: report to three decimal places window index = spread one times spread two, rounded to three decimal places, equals 0.014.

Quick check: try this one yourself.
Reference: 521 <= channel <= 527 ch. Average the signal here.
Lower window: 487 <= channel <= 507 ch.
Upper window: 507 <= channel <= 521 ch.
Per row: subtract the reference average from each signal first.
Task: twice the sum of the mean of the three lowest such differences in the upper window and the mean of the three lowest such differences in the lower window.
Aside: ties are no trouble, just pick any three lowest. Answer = -0.11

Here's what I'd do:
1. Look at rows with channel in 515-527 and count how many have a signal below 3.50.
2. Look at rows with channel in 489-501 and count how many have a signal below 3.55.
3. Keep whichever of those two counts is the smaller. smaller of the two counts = 3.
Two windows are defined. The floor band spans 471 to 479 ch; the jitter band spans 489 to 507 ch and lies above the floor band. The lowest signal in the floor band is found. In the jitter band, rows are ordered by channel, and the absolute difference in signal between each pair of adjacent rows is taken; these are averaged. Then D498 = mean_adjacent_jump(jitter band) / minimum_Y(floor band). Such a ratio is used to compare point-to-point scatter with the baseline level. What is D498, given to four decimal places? 0.0103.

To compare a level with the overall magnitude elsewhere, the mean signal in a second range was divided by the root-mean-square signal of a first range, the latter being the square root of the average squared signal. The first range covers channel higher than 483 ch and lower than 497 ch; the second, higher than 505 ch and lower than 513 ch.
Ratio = 1.03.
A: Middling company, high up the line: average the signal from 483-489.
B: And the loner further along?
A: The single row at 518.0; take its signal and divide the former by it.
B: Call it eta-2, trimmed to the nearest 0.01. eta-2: 0.93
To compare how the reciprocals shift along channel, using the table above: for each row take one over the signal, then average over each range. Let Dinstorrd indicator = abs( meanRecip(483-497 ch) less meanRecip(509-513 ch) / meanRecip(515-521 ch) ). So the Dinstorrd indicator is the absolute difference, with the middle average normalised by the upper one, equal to 0.709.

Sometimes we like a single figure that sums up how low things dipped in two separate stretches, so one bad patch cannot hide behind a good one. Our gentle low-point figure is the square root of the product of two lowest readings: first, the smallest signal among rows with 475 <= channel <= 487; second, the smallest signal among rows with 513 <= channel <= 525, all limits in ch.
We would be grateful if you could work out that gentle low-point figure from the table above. 3.37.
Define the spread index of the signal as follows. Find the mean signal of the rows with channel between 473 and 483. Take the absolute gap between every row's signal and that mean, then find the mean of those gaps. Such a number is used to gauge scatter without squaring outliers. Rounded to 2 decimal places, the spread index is 0.10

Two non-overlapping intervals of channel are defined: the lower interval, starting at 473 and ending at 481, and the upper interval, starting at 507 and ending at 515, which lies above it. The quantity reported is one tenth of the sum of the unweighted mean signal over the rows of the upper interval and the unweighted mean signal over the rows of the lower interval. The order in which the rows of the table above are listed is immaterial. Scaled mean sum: 0.724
